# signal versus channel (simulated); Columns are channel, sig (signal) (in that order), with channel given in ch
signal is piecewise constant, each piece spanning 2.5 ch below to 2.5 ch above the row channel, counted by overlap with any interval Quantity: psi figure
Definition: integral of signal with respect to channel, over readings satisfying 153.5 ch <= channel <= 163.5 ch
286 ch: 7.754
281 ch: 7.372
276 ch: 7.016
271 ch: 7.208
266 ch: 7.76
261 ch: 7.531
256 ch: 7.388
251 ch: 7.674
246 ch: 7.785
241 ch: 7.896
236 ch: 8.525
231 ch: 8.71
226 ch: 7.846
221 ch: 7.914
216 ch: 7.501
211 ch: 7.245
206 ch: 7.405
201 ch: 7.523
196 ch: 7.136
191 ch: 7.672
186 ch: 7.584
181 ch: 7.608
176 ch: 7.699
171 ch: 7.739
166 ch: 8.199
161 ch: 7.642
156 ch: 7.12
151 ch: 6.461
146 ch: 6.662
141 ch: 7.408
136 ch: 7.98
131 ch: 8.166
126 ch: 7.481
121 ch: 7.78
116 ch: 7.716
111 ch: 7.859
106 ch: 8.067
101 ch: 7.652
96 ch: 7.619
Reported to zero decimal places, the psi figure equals 74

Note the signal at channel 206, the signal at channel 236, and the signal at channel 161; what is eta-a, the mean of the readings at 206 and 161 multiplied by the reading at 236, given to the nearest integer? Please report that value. 64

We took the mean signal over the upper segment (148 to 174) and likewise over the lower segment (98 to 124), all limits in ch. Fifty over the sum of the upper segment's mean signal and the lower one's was 3.28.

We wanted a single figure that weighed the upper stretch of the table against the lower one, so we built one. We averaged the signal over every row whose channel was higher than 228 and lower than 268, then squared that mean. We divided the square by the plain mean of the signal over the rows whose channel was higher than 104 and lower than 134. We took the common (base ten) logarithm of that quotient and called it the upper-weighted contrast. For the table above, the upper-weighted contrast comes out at 0.90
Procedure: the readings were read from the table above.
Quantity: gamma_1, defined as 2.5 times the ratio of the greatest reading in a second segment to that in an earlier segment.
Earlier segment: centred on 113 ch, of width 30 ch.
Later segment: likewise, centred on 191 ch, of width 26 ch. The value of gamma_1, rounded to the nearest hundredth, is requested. 2.38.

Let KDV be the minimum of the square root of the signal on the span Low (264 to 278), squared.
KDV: 7.0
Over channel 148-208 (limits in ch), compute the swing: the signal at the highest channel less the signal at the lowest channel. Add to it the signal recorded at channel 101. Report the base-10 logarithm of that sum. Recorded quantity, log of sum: 0.93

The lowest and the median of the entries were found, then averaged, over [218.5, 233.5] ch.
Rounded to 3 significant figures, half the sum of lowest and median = 7.88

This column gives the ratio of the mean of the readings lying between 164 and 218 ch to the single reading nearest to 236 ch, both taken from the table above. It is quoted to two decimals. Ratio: 0.89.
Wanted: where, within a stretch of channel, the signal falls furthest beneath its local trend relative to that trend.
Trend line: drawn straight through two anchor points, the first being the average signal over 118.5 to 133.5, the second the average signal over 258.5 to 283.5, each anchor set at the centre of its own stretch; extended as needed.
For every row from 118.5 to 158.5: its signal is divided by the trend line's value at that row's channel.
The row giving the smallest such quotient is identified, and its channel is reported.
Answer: 151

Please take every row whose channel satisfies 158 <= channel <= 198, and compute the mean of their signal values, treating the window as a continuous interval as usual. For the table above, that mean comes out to 7.66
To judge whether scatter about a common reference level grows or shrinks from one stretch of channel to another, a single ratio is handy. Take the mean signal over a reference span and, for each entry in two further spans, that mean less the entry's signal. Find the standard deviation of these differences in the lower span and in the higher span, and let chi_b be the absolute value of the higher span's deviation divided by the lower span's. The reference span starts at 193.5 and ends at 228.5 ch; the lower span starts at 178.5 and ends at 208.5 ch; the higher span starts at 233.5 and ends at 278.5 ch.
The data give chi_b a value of 2.3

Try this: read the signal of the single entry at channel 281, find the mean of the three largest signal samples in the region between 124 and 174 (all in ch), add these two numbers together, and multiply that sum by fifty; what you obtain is 774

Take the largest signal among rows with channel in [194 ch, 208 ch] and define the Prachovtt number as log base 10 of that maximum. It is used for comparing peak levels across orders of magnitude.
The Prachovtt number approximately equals 0.88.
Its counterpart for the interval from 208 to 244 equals 0.94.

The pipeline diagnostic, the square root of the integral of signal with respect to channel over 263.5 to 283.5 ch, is 12.1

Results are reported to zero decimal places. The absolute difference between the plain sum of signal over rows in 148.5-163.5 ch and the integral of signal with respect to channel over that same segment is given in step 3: 85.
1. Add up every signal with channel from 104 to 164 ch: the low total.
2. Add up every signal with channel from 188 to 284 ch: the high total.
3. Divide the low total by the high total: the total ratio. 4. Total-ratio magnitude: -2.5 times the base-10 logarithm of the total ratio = 0.5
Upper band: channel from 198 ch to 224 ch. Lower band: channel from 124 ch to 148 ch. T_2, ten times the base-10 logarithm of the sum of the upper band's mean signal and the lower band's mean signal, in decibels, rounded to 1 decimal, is 11.8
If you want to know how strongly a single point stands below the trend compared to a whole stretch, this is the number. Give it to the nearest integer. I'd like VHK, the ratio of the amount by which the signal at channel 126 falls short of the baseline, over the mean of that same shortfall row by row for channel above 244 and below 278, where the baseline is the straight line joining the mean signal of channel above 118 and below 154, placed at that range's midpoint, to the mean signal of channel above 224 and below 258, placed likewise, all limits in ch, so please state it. 0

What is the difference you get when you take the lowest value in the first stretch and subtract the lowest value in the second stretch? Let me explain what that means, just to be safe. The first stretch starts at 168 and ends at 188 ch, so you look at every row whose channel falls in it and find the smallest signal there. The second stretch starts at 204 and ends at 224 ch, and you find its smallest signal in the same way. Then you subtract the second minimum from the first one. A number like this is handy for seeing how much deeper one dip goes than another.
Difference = 0.3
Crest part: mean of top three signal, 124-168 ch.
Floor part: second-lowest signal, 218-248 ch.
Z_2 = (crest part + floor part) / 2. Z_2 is 7.98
